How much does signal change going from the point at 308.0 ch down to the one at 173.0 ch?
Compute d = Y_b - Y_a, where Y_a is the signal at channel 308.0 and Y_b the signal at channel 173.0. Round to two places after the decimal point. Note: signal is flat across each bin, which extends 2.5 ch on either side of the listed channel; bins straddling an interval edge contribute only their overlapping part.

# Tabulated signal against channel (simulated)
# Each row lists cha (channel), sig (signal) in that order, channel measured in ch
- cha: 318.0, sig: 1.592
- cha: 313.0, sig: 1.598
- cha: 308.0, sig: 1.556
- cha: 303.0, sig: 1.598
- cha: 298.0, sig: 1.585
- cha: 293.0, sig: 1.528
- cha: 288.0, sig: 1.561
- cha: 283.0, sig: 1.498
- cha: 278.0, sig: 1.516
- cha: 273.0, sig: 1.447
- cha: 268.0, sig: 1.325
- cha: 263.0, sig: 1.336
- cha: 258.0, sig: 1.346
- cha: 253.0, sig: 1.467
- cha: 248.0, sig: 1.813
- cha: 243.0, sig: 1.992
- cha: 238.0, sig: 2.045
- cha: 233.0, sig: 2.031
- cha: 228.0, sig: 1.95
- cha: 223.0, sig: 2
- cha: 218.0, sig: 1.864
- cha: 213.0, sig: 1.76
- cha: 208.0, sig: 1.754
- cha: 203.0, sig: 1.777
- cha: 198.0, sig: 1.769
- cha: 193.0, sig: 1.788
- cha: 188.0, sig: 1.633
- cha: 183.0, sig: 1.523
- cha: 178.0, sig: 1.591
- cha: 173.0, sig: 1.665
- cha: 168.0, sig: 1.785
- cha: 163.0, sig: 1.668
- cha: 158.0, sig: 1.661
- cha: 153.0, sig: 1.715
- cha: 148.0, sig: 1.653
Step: 0.11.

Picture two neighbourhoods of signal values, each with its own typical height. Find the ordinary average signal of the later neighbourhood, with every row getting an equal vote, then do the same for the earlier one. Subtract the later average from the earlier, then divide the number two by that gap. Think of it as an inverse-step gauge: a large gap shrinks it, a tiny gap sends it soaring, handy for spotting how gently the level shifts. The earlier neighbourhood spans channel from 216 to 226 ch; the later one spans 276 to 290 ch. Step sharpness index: 4.9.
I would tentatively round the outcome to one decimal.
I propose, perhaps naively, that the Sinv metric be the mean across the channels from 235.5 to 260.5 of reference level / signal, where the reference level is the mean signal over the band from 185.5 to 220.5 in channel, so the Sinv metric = 1.0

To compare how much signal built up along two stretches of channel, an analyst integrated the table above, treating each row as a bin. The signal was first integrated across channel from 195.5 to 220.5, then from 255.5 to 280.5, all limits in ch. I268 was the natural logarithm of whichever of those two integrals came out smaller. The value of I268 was 3.551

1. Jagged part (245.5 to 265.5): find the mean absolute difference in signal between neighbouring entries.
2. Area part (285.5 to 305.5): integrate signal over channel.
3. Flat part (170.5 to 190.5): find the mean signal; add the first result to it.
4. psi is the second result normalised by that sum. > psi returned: 17.8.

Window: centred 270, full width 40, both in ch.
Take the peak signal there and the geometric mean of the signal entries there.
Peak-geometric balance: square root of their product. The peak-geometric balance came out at 1.50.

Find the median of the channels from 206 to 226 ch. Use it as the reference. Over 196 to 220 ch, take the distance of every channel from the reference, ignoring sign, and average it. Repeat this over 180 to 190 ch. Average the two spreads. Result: 0.14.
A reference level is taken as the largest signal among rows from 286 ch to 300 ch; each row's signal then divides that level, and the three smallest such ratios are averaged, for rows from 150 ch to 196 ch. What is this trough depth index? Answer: 0.90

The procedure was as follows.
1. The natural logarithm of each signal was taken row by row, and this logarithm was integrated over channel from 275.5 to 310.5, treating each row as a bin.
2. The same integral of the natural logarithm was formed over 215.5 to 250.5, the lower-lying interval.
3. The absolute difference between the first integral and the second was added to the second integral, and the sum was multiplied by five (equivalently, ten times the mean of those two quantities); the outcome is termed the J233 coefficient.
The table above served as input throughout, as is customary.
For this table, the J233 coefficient 158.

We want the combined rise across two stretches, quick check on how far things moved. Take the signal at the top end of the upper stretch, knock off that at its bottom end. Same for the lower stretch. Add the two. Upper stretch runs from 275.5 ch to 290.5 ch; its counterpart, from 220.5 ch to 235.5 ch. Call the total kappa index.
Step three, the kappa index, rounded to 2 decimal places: 0.08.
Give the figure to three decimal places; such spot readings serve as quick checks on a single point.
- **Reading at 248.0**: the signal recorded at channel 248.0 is 1.813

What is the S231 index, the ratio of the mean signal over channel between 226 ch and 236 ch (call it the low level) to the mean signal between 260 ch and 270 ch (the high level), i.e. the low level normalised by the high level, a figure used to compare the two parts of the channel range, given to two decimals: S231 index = 1.50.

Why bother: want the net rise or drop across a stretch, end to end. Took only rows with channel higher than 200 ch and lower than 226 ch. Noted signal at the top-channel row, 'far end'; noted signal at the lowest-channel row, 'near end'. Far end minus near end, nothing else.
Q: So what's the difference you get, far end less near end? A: 0.22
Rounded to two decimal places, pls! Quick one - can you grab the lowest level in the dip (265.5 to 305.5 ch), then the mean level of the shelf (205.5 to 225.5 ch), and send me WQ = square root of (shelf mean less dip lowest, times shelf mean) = 0.98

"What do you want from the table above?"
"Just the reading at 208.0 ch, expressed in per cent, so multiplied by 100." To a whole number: 175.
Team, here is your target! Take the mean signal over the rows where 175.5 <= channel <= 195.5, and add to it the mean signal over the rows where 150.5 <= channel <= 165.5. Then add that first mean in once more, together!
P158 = 4.95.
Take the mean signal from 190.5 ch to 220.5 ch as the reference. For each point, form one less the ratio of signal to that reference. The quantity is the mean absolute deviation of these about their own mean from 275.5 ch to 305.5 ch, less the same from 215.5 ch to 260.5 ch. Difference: -0.09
